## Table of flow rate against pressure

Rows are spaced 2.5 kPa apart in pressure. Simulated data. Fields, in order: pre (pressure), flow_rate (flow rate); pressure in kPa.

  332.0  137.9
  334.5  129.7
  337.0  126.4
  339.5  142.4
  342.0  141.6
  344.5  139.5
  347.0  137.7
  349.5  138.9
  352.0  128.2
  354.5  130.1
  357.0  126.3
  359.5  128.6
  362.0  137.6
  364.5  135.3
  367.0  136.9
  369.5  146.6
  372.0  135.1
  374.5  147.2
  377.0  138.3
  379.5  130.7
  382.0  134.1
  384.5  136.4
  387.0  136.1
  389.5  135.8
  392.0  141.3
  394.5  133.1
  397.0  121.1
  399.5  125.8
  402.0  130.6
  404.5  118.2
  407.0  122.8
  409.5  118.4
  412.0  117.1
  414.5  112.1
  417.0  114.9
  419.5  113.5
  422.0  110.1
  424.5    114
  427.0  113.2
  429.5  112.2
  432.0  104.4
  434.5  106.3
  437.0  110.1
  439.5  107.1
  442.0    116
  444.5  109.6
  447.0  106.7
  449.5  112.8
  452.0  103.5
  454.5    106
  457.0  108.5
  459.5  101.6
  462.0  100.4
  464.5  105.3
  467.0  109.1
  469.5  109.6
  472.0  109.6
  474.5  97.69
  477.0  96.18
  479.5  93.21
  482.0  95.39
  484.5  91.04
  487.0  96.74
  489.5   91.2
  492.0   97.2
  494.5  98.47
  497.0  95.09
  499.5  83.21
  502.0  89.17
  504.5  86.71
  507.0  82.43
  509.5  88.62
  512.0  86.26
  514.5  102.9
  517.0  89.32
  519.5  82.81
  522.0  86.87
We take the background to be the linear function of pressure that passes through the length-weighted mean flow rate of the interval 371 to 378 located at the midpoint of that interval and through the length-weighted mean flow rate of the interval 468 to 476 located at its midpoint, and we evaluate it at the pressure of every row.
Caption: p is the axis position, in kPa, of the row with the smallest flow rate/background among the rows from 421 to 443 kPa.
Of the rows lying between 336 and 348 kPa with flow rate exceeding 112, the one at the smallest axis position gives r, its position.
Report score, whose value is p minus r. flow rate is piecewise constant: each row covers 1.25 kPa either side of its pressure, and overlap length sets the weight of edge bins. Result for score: 95.0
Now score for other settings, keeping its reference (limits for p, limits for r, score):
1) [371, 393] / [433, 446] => -62.5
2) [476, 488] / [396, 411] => 87.5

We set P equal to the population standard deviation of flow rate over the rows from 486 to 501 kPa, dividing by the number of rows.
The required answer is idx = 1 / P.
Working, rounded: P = 5.2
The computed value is 0.19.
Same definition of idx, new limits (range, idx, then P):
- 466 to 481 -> 0.14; 7.0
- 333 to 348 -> 0.17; 6.0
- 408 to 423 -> 0.35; 2.8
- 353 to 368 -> 0.23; 4.3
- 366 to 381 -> 0.17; 6.0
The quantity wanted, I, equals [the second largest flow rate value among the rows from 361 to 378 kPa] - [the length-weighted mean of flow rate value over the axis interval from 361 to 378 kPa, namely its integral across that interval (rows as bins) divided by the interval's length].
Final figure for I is 7.0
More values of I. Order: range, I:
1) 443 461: 2.6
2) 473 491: 2.0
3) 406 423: 2.9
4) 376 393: 2.3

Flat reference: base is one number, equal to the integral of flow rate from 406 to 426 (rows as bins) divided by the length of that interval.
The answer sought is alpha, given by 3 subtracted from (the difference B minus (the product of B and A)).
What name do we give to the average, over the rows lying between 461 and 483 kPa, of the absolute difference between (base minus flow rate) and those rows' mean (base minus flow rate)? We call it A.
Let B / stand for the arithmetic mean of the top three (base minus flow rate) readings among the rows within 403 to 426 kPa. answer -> -19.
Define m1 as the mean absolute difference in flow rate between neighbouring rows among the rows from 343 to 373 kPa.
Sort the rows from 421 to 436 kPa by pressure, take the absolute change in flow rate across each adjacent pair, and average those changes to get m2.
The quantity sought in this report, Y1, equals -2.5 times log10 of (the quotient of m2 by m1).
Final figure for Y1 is 0.54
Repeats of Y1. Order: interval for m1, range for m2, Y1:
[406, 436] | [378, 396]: -0.09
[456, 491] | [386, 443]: -0.17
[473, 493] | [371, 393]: -0.24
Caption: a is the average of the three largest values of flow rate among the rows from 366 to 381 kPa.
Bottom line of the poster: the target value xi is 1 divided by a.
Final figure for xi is 0.0069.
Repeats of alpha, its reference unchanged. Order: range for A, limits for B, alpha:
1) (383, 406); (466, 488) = -118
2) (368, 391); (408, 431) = -15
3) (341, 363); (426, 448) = -44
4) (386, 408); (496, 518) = -179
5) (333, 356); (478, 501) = -127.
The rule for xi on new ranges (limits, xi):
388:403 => 0.0073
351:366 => 0.0074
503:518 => 0.0107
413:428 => 0.0088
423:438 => 0.0088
